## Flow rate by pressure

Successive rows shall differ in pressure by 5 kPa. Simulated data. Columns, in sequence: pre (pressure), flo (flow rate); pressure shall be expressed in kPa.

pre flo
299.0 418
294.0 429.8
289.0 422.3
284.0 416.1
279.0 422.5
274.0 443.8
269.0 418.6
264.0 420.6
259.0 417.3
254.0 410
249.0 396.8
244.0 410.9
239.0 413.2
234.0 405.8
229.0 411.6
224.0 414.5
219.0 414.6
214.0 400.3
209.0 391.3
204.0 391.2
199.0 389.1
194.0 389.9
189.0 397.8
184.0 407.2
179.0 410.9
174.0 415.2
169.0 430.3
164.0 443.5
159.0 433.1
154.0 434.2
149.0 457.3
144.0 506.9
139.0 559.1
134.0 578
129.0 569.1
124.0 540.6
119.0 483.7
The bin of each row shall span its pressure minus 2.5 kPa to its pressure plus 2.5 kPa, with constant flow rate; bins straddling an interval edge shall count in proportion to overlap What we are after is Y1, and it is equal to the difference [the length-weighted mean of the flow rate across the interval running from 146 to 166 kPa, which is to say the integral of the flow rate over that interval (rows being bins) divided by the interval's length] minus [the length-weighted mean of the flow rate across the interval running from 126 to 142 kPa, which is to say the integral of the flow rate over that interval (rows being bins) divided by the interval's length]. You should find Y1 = -122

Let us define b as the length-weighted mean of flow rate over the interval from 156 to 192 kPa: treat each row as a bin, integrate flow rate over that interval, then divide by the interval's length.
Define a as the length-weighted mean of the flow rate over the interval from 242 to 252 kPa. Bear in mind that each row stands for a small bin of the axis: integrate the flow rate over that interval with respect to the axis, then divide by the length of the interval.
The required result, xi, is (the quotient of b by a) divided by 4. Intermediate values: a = 404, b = 420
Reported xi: 0.260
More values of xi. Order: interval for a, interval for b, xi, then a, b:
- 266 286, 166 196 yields 0.241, 425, 409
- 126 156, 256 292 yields 0.204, 519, 423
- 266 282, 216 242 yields 0.241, 428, 412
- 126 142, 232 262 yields 0.181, 566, 409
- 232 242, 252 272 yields 0.255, 410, 417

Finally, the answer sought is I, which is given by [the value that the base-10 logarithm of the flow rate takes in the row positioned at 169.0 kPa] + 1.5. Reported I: 4.13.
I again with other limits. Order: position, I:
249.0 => 4.10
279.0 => 4.13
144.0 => 4.20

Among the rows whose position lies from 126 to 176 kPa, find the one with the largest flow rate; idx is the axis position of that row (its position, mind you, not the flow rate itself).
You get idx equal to 134.0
